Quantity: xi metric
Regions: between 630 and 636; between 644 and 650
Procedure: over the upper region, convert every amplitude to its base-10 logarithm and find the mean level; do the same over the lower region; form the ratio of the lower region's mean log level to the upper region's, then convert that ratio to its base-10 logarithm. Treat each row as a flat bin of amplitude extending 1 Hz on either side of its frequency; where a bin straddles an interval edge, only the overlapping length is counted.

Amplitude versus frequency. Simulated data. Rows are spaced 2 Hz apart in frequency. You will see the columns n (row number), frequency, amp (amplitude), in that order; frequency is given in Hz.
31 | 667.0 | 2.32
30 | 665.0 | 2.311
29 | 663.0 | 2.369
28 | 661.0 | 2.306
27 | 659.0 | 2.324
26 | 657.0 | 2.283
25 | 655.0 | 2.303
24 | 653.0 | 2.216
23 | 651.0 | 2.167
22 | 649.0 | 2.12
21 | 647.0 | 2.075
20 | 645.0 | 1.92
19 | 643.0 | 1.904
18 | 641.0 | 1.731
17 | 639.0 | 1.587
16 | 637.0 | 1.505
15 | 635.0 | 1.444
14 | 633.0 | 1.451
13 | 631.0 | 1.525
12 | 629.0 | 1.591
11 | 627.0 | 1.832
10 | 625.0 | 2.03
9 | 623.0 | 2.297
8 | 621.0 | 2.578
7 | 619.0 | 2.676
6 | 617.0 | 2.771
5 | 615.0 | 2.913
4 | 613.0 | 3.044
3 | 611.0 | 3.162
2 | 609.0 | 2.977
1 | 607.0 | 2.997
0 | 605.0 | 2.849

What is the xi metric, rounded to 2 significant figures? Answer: -0.26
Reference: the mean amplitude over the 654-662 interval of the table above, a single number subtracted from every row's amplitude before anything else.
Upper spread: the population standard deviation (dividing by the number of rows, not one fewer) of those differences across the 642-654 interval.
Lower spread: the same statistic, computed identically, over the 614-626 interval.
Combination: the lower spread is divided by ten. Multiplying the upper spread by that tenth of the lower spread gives 0.0035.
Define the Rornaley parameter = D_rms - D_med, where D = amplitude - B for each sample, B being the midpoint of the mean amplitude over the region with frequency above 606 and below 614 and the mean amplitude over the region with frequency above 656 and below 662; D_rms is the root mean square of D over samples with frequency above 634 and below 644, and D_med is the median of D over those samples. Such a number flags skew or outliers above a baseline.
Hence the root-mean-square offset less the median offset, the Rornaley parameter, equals 2.14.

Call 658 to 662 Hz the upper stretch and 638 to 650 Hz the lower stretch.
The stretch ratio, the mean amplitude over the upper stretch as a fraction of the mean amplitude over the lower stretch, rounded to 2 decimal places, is 1.23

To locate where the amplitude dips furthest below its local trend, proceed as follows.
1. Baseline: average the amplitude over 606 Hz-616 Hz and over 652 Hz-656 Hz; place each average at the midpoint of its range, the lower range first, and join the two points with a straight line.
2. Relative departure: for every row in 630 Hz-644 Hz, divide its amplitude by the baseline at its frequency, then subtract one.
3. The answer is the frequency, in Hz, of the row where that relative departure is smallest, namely 633.0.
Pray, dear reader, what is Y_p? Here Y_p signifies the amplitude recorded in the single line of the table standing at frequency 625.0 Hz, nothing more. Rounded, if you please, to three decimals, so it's 2.030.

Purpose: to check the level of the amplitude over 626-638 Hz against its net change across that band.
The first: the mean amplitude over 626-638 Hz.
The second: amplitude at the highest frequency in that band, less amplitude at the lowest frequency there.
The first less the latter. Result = 1.9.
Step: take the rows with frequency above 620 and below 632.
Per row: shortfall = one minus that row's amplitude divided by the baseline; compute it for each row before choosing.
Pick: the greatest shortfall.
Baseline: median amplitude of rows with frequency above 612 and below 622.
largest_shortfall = 0.4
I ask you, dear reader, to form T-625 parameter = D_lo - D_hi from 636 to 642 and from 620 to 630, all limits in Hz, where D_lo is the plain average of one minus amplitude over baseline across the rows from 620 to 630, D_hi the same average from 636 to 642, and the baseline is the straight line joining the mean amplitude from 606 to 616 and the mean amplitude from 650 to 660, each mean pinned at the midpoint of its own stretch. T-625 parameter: -0.11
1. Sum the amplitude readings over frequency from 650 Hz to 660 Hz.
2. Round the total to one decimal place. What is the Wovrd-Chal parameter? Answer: 11.3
